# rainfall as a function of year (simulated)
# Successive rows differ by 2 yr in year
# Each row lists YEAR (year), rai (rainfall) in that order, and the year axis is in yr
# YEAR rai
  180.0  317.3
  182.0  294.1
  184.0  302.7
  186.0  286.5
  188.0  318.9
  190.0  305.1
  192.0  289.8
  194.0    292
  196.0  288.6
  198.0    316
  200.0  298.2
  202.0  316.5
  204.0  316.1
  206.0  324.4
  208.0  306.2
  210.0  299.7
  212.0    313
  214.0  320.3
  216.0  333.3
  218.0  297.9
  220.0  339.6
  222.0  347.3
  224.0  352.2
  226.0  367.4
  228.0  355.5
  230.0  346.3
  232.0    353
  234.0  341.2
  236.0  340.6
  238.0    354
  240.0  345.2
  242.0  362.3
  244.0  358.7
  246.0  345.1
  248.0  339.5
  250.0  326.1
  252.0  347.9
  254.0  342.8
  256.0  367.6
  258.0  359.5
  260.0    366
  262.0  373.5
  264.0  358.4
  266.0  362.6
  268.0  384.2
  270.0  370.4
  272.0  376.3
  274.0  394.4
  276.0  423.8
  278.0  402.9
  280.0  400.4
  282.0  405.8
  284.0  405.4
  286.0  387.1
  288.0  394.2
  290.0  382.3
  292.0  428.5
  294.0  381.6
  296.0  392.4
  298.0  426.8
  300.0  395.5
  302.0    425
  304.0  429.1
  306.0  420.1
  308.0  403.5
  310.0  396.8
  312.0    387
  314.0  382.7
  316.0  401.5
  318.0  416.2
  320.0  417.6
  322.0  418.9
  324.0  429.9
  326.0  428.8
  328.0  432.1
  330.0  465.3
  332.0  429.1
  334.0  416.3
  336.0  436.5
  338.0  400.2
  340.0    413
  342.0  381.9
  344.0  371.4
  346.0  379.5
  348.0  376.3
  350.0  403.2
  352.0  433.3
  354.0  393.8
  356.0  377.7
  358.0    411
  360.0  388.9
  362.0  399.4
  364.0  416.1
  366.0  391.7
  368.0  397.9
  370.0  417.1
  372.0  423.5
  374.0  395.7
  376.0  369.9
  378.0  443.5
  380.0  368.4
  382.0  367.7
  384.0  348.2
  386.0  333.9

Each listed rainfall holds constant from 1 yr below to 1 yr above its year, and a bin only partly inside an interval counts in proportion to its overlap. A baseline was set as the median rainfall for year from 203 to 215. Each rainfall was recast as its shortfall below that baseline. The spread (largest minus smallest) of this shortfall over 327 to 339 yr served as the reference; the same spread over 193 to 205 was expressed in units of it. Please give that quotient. 0.43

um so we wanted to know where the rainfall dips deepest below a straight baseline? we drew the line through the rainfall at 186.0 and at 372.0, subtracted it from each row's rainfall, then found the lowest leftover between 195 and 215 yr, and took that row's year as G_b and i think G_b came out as 196.0 yr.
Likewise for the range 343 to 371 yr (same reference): 356.0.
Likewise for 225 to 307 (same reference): 250.0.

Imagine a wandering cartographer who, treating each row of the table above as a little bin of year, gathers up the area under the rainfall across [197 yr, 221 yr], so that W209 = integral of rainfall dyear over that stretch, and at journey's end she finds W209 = 7562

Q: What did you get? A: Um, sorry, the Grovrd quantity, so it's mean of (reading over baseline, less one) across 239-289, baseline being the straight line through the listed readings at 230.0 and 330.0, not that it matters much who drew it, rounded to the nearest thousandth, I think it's -0.039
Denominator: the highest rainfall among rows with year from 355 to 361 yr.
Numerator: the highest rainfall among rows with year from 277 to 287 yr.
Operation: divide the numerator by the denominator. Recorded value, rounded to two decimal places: 0.99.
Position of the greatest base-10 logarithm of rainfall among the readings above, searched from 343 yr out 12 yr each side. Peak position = 336.0 yr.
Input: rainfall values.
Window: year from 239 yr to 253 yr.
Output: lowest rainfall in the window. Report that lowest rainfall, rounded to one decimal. 326.1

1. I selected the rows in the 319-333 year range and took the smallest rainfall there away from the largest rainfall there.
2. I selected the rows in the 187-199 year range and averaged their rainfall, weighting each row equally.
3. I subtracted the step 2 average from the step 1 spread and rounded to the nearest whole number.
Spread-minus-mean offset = -254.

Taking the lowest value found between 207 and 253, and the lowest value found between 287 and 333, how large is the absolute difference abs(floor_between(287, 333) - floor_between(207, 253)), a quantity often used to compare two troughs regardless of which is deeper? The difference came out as 84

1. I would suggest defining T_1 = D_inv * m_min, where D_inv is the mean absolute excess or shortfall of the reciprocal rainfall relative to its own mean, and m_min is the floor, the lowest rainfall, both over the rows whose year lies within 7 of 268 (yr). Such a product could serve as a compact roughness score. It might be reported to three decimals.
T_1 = 0.023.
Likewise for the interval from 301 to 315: 0.036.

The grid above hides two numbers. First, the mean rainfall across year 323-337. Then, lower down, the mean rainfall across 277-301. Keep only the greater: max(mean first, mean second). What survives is 434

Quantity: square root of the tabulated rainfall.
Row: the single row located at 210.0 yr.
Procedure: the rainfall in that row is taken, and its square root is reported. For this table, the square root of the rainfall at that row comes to 17.3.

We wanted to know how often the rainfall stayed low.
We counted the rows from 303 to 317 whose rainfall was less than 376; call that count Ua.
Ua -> 0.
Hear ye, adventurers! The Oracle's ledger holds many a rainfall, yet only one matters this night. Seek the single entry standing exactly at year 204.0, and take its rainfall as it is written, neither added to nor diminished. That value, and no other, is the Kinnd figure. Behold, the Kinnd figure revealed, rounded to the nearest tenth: 316.1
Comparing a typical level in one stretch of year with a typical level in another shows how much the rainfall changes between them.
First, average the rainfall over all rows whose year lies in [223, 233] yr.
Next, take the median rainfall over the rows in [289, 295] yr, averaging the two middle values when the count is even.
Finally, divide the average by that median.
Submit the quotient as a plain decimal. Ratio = 0.93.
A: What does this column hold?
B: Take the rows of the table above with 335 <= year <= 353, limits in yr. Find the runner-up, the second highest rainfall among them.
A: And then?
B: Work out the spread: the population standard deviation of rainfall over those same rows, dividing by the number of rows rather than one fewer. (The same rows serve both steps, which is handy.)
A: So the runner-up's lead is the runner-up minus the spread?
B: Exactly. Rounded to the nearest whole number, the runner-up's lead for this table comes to 410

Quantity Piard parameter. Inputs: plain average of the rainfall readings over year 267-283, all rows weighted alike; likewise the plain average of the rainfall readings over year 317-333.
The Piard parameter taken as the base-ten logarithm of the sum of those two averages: 2.92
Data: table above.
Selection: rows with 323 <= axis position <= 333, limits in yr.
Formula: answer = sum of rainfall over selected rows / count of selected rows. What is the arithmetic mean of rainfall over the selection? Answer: 437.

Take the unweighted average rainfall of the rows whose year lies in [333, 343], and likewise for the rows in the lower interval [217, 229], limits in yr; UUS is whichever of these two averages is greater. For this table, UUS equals 410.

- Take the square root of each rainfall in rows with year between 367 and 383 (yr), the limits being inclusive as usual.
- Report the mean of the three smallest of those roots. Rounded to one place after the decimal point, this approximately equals 19.2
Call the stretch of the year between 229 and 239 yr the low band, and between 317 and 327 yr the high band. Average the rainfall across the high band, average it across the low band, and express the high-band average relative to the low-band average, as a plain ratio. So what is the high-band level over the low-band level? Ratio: 1.22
